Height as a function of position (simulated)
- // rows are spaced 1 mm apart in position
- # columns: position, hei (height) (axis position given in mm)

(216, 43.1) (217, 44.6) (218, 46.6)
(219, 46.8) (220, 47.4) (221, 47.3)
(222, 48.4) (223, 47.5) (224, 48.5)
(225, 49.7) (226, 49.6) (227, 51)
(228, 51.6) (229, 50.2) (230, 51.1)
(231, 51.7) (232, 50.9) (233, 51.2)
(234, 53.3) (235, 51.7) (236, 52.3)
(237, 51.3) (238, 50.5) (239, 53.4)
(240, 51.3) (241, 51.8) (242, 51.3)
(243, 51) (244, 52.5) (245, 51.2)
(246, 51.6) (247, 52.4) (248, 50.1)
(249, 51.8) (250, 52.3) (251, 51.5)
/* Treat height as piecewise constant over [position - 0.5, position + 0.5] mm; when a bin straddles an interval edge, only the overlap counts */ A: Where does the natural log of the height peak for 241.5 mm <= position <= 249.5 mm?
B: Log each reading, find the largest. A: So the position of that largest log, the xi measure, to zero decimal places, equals 244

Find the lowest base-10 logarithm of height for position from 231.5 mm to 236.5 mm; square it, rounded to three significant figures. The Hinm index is 2.91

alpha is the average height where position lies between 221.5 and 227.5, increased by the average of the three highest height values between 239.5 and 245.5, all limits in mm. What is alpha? 101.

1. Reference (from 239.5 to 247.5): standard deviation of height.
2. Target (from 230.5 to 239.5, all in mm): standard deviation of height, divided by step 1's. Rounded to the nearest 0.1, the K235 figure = 1.8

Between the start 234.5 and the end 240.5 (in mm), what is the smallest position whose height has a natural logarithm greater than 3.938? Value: 235 mm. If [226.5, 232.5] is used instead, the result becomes 228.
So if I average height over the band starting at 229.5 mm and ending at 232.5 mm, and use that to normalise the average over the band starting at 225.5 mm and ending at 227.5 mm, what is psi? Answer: 0.98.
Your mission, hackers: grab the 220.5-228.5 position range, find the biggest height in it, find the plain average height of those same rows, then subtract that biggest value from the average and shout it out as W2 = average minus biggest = -2.4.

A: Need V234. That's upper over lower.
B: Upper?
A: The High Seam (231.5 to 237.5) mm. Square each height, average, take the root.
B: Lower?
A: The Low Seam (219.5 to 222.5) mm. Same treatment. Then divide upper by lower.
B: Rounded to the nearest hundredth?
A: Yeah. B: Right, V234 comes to 1.09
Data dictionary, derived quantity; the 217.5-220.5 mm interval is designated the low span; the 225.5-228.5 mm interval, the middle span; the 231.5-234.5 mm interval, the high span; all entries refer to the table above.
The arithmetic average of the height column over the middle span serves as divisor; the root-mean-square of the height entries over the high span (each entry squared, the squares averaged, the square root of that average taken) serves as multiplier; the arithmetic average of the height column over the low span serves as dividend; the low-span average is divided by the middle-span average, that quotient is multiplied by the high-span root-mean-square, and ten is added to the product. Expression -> 57.9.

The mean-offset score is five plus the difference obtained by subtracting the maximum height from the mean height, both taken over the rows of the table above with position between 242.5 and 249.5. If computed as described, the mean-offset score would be 4.0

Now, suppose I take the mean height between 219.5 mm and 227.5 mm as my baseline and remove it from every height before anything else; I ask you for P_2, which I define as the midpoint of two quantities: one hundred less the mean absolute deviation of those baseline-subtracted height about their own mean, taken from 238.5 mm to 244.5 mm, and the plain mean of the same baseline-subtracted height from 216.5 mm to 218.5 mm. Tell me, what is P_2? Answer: 48.1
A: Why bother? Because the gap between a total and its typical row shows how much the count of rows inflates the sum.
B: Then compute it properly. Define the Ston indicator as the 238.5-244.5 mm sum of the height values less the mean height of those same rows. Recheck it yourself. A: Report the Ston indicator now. 259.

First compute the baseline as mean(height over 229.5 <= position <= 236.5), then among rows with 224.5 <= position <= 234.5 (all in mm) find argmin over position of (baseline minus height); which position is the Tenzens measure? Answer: 234 mm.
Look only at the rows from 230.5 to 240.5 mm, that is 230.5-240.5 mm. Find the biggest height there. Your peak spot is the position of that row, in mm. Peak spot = 239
